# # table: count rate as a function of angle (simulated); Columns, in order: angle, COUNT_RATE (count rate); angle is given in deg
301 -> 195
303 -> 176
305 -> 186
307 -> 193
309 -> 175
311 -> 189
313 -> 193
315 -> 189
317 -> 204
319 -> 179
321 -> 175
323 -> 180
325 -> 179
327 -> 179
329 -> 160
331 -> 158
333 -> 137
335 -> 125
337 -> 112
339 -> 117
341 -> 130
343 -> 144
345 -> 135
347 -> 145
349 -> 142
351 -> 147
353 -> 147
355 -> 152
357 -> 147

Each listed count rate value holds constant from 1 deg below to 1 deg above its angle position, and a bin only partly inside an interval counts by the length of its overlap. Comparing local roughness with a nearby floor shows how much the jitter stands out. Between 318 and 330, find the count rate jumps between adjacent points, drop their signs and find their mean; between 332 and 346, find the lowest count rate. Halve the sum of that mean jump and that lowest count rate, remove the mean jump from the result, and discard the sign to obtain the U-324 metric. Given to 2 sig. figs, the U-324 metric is 53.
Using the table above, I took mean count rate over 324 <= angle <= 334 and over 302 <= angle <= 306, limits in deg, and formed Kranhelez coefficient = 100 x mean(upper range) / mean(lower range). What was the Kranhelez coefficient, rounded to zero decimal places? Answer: 90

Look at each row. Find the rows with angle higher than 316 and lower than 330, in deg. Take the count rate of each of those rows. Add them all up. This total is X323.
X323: 1256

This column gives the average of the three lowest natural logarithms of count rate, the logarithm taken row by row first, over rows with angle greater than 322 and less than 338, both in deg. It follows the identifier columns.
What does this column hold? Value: 4.82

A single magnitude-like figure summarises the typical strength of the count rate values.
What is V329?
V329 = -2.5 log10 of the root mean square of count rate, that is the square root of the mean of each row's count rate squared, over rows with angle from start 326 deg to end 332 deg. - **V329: -5.55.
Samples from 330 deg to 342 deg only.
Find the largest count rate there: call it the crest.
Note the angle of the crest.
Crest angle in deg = 331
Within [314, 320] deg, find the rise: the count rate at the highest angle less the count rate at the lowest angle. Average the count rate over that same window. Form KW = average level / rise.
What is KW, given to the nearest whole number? -19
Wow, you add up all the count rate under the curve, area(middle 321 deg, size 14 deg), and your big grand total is 2570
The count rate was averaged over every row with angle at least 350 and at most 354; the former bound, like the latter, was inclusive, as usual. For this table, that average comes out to 147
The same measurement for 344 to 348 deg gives 140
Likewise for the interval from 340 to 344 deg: 137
